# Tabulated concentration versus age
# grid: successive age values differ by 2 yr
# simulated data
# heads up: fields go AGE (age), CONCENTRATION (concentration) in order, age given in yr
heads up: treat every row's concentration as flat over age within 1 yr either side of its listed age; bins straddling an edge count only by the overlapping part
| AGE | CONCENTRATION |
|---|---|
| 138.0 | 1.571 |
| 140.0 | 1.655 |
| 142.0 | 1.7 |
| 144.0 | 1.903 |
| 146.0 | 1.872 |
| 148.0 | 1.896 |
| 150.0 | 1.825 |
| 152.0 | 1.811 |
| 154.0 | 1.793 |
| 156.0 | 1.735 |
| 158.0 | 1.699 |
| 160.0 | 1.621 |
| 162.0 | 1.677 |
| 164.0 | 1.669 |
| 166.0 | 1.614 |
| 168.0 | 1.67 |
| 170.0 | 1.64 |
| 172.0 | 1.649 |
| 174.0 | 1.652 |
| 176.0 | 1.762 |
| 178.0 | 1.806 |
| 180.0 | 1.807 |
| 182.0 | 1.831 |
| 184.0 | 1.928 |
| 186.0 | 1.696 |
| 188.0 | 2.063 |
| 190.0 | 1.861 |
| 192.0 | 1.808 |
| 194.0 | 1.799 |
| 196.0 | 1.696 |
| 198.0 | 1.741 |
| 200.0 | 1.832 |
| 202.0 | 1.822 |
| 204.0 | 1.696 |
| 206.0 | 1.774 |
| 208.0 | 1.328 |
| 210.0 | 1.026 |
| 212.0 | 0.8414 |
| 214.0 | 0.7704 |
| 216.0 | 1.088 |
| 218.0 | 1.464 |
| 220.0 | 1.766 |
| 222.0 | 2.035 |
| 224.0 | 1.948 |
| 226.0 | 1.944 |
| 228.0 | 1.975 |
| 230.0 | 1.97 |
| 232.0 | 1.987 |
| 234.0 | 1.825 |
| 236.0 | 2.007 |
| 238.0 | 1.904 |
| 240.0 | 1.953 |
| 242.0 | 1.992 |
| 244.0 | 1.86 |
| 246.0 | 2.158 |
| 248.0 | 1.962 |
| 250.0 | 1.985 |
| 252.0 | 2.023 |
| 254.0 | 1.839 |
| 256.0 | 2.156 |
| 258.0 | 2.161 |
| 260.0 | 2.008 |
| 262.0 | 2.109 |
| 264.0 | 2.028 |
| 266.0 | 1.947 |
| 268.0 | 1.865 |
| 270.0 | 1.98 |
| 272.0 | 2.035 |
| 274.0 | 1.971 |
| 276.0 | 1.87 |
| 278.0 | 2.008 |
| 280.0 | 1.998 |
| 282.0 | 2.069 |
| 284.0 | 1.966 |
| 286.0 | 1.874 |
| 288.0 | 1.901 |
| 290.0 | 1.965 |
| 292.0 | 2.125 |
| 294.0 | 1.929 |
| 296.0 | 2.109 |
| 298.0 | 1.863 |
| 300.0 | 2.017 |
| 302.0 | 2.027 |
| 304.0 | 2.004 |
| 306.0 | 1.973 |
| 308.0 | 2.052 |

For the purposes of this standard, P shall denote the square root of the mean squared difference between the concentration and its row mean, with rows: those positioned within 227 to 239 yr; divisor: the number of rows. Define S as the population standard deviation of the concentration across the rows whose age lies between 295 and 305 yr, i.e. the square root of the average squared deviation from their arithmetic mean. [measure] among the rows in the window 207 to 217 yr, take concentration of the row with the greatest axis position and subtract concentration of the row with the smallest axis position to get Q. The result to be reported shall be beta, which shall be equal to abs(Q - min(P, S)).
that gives 0.30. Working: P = 0.062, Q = -0.24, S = 0.080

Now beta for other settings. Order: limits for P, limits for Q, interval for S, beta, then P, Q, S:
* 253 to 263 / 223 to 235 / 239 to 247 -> 0.23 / 0.121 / -0.12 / 0.108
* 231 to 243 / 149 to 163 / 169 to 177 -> 0.20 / 0.063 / -0.15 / 0.050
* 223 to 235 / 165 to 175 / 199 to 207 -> 0.02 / 0.054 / 0.04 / 0.054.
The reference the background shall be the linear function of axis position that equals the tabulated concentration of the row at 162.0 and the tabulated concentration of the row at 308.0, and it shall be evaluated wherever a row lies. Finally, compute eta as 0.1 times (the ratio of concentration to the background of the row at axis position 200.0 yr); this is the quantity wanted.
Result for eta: 0.103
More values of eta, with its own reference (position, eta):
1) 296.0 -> 0.104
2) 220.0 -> 0.097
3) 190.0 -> 0.106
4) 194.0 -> 0.102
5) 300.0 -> 0.099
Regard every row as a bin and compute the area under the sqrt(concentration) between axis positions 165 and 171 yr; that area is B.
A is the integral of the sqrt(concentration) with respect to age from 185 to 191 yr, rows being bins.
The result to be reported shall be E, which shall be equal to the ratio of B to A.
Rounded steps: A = 8.21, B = 7.7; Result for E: 0.94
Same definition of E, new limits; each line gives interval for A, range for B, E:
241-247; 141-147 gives 0.95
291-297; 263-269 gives 0.97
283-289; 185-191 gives 0.99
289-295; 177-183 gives 0.95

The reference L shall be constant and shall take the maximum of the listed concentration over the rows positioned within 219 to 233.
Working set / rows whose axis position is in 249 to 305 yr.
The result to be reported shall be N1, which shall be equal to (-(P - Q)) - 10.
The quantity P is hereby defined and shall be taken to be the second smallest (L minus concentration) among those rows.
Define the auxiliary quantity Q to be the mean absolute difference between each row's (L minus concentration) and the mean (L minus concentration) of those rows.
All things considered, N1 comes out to -9.8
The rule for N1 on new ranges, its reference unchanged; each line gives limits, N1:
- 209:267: -9.6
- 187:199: -10.1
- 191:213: -9.9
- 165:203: -10.0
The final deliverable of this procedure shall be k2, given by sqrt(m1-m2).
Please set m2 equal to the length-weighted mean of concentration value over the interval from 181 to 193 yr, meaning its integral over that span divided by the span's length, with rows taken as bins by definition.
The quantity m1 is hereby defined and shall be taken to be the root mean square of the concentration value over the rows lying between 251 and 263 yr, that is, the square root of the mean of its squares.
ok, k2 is 0.43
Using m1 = 2.05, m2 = 1.86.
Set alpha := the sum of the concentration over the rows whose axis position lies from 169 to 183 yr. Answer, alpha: 12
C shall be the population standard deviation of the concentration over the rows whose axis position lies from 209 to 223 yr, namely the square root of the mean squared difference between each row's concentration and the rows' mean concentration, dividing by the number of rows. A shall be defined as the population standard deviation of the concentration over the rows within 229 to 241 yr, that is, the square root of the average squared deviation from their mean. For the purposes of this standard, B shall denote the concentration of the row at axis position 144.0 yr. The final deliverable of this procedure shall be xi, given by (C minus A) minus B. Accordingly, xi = -1.52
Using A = 0.06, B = 1.903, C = 0.45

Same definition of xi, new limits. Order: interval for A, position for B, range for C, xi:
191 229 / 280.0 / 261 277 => -2.30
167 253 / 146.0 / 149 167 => -2.11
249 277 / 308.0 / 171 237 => -1.82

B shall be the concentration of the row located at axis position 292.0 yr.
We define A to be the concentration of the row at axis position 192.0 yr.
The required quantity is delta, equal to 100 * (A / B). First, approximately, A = 1.808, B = 2.125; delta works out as 85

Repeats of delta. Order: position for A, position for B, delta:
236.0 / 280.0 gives 100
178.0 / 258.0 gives 84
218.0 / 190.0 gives 79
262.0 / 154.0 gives 118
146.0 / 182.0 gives 102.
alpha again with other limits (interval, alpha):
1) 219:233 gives 14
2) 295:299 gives 4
